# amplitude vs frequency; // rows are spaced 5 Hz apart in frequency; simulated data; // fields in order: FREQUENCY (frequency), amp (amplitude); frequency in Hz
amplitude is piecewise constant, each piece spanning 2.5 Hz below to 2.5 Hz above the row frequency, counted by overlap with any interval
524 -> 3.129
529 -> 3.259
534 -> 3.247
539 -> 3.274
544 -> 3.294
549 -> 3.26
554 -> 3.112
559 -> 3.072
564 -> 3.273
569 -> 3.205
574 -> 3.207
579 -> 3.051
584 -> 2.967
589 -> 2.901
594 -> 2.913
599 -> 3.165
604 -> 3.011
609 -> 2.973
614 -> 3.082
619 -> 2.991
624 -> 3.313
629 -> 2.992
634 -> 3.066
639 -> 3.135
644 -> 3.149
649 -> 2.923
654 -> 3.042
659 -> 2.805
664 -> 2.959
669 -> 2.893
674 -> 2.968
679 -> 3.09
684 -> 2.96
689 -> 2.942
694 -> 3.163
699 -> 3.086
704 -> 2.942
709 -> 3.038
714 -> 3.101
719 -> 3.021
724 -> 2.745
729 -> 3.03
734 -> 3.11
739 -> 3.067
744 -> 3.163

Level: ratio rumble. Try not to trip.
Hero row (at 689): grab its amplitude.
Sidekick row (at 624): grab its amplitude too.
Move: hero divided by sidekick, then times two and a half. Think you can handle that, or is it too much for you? 2.22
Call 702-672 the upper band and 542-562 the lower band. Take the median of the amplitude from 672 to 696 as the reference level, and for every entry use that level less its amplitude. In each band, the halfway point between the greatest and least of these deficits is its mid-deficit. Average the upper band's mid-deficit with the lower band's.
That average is -0.15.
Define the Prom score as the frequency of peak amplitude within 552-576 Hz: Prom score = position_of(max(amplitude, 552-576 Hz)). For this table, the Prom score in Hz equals 564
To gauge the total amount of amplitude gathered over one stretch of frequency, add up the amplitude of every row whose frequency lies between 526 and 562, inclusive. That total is 22.5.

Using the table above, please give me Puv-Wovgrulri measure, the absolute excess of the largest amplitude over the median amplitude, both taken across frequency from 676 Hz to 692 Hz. 0.130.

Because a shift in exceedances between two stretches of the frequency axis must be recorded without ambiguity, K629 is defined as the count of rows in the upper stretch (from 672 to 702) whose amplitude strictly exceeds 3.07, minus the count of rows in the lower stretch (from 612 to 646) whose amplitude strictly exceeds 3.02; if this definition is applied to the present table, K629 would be -2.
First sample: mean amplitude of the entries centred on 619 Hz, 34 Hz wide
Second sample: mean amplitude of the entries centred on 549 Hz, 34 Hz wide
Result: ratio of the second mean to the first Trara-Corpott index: 1.05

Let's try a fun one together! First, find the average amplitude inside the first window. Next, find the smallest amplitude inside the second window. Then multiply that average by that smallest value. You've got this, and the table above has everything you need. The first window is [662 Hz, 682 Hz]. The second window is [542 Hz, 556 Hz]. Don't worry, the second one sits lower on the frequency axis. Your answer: 9.27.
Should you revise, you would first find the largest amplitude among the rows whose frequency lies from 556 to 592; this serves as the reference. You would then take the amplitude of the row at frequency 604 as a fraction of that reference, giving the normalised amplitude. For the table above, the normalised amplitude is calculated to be 0.920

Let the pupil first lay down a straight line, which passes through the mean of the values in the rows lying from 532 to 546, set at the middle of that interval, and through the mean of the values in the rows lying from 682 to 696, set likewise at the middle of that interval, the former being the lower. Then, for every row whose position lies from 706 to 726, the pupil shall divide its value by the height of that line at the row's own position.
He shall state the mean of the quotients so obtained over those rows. 1.00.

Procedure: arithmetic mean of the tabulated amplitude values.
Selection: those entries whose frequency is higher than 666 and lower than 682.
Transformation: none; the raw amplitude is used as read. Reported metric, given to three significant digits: 2.98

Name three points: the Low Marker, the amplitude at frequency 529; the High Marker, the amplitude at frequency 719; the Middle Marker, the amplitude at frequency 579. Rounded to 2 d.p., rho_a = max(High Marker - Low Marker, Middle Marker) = 3.05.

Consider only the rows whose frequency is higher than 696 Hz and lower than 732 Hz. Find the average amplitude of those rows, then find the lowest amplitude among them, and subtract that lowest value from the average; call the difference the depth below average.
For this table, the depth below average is 0.25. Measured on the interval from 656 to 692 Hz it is 0.14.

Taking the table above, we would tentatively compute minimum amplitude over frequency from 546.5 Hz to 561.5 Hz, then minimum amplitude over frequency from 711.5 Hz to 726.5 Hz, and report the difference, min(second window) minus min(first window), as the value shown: -0.327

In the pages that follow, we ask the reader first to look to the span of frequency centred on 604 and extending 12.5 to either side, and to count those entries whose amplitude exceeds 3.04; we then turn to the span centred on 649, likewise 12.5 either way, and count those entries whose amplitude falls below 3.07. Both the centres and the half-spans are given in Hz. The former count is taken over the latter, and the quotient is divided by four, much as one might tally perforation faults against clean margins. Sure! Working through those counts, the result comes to 0.167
